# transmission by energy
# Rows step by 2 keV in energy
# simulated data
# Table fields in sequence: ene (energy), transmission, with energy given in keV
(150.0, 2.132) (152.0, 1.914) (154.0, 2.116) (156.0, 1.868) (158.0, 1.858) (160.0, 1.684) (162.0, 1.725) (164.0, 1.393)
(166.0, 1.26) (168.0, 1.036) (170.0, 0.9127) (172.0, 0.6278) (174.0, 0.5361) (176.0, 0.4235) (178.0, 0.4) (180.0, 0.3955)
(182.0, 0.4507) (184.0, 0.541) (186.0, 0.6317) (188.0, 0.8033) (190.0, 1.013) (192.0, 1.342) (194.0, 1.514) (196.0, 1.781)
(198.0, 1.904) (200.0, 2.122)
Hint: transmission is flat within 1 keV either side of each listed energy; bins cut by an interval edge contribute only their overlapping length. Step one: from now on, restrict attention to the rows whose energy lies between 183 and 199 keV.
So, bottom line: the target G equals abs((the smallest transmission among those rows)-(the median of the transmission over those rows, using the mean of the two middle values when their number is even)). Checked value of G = 0.64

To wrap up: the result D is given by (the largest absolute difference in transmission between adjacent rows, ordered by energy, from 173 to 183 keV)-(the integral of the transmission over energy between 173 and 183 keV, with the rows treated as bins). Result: -4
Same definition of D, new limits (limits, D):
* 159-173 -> -17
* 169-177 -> -5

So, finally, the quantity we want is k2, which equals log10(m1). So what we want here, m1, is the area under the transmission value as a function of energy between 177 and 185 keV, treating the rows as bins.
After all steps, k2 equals 0.6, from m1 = 4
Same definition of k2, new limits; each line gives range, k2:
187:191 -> 0.6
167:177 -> 0.8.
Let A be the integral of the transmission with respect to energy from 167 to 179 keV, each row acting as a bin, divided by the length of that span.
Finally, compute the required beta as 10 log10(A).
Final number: -2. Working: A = 0.7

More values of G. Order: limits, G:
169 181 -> 0.08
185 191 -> 0.17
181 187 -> 0.09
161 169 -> 0.29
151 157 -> 0.05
